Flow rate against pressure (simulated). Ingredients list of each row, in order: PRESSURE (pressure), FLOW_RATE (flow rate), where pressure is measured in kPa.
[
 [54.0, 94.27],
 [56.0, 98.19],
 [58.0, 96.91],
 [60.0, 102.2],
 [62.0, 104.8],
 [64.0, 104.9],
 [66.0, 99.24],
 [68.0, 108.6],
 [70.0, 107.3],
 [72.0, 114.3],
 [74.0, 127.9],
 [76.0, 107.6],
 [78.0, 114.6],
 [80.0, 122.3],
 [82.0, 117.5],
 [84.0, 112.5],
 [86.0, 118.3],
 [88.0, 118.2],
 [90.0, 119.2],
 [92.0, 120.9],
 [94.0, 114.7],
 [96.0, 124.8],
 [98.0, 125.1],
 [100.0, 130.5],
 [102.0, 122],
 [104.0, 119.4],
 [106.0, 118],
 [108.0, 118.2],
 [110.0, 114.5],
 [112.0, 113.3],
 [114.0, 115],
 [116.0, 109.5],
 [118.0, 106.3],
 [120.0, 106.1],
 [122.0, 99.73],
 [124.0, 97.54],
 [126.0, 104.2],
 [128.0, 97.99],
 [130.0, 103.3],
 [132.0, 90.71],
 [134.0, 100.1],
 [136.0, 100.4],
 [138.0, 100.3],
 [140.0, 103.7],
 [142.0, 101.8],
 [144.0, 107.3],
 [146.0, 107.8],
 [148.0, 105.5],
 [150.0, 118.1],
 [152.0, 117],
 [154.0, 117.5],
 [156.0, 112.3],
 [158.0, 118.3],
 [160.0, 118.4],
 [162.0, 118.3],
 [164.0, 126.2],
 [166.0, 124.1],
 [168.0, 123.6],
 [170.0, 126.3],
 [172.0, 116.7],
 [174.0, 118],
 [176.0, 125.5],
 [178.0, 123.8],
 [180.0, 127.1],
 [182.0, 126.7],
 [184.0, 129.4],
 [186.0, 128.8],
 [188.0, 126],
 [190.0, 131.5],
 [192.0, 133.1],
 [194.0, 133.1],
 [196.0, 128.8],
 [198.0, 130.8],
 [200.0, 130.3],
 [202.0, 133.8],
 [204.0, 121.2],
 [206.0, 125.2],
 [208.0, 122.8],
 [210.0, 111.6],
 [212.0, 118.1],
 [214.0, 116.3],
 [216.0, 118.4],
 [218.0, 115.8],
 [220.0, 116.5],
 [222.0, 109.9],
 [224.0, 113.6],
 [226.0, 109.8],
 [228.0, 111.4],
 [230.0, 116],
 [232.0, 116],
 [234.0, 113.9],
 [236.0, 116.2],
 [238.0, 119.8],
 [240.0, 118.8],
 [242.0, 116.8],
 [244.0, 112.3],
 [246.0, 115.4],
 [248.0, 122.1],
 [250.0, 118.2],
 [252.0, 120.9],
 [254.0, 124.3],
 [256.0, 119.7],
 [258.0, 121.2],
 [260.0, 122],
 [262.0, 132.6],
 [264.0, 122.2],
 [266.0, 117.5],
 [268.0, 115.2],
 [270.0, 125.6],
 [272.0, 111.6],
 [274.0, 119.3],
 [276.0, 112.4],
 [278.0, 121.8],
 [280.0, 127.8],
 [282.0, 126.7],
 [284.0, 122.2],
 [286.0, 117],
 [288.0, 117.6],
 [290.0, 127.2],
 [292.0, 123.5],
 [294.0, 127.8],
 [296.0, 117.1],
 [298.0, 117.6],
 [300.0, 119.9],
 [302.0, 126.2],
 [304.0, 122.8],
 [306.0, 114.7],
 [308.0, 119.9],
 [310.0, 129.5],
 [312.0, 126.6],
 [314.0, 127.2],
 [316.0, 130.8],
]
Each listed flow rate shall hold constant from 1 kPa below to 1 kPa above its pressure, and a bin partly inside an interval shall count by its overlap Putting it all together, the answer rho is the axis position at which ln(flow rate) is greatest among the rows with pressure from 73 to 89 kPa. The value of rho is 74.0 kPa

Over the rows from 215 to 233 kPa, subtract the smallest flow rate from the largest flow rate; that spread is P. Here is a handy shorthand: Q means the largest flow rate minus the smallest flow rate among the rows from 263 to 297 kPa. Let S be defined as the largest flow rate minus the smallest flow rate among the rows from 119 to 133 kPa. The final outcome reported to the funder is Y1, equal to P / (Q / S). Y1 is 8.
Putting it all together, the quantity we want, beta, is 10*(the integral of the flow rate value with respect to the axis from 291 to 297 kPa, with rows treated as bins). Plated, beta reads 7368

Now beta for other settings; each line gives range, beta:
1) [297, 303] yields 7274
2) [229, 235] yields 6918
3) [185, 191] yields 7726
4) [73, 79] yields 7002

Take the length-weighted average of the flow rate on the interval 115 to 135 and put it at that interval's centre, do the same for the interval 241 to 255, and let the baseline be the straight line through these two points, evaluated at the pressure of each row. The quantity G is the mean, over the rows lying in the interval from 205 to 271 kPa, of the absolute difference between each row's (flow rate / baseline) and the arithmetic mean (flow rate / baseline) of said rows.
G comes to 0.029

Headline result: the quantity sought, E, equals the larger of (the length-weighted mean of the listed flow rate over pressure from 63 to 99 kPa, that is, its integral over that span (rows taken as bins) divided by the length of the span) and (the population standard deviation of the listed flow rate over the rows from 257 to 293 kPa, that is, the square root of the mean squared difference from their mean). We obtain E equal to 115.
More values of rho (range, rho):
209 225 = 216.0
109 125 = 114.0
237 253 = 248.0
